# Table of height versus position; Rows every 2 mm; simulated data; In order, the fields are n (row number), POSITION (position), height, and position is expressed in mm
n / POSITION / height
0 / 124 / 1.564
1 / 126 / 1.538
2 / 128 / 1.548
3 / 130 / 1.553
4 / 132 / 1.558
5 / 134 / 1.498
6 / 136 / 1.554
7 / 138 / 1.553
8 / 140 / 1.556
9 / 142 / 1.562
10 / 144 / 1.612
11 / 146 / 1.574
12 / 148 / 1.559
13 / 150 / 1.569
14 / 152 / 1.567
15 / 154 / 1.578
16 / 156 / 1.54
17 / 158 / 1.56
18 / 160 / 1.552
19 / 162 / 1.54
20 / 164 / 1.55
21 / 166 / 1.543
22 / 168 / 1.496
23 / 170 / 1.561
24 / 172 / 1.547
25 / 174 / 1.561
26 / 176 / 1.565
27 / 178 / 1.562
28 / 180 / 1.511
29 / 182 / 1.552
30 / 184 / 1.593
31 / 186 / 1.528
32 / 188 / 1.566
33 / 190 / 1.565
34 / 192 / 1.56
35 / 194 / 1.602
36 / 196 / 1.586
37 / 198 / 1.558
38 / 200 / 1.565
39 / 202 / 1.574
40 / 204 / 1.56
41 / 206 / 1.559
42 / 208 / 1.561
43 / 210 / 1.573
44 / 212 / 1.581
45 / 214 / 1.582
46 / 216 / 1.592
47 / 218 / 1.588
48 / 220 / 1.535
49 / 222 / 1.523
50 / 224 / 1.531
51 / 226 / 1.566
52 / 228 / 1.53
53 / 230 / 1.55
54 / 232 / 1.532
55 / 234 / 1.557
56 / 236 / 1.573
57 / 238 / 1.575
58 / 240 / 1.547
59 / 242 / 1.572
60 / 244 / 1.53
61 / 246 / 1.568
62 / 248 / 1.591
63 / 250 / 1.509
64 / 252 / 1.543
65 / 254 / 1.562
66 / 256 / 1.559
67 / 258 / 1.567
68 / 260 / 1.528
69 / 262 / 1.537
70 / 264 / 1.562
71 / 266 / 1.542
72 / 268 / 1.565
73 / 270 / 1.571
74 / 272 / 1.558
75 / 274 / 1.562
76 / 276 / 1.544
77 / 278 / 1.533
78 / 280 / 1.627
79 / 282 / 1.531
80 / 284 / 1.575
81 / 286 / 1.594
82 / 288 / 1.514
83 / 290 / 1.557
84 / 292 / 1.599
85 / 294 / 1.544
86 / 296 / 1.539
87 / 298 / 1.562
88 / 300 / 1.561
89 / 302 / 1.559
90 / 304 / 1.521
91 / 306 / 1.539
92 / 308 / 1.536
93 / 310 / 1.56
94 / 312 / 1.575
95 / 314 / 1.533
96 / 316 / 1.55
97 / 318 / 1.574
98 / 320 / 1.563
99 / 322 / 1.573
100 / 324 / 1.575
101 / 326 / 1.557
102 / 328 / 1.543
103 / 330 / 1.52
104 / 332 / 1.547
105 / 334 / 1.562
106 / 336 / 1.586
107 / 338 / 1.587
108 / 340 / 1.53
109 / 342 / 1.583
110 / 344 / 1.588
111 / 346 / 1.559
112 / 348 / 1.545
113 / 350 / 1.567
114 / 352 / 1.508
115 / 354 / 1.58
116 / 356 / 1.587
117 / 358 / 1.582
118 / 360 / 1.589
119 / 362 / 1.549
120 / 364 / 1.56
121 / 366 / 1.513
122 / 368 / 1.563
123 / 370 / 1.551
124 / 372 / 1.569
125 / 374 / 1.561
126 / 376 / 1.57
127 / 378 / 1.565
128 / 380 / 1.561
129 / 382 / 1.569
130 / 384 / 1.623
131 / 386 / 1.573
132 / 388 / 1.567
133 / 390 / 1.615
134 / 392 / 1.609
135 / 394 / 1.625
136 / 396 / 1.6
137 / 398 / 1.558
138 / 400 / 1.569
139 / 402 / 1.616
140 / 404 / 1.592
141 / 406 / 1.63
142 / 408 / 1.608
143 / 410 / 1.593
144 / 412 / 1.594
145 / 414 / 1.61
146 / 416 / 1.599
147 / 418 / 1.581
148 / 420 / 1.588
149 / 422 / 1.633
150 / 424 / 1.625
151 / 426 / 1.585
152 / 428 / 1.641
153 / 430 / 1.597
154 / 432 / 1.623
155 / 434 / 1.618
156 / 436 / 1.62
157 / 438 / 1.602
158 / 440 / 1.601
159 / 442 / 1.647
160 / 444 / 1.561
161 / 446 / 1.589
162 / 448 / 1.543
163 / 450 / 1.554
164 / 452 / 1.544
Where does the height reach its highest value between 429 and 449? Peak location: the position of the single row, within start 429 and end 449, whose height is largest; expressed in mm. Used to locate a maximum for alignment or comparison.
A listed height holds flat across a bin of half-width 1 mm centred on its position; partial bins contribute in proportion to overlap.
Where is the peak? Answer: 442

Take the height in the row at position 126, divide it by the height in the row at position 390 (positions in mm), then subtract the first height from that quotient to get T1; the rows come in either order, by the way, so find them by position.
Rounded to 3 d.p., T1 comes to -0.586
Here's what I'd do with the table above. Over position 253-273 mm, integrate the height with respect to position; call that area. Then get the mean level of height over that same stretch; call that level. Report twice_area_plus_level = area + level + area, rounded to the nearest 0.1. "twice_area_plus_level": 63.8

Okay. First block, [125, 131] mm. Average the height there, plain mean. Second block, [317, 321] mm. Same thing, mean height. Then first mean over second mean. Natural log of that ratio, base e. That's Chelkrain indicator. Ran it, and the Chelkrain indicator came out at -0.014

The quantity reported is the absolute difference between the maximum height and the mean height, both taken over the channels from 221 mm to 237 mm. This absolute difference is 0.028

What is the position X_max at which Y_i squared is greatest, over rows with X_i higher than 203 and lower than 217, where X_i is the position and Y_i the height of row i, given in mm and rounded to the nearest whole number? 216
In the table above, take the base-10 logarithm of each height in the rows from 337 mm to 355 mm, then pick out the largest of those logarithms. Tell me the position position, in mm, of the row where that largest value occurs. 344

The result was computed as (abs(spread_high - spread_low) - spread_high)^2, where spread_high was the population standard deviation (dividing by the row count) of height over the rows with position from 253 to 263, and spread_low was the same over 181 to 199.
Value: 0.0001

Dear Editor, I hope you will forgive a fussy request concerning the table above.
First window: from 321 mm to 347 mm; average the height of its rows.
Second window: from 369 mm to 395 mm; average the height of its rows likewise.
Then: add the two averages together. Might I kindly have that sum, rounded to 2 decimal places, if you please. 3.14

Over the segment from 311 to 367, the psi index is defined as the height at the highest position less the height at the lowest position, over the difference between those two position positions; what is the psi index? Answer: -0.0011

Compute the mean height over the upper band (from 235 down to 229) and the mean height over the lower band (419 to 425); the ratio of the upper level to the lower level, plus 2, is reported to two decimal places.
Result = 2.96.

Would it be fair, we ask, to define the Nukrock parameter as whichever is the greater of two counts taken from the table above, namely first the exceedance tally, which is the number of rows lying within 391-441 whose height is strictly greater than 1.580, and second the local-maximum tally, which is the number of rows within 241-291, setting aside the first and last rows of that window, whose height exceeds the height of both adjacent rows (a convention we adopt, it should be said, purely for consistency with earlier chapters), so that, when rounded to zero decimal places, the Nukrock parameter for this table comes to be 23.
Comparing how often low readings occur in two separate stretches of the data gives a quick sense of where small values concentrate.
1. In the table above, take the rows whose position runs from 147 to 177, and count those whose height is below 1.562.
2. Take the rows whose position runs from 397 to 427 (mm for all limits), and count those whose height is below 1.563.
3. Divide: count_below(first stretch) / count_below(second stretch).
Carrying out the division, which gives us 11.0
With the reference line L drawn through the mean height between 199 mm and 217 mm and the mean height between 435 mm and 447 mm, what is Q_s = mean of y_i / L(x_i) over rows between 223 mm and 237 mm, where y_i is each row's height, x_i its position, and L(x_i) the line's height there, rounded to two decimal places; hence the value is 0.98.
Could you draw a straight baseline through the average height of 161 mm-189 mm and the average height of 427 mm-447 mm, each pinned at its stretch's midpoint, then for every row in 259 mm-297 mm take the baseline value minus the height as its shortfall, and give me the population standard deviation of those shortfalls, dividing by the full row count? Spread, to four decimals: 0.0268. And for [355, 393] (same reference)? 0.0236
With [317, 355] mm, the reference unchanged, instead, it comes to 0.0230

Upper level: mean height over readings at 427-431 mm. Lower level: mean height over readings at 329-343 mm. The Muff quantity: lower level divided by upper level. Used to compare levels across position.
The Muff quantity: 0.96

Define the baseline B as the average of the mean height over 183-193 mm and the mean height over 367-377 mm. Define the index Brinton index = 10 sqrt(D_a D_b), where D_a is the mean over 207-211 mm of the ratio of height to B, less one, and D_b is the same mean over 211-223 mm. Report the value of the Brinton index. 0.03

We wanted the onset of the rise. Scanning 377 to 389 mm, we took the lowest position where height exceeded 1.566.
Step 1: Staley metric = 382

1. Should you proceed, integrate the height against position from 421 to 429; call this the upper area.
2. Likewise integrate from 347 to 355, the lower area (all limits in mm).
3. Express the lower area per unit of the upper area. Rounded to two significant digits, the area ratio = 0.96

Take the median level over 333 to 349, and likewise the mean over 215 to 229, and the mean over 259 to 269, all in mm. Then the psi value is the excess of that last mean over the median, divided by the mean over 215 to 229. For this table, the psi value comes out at -0.017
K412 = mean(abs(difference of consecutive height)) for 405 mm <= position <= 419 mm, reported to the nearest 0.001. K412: 0.014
